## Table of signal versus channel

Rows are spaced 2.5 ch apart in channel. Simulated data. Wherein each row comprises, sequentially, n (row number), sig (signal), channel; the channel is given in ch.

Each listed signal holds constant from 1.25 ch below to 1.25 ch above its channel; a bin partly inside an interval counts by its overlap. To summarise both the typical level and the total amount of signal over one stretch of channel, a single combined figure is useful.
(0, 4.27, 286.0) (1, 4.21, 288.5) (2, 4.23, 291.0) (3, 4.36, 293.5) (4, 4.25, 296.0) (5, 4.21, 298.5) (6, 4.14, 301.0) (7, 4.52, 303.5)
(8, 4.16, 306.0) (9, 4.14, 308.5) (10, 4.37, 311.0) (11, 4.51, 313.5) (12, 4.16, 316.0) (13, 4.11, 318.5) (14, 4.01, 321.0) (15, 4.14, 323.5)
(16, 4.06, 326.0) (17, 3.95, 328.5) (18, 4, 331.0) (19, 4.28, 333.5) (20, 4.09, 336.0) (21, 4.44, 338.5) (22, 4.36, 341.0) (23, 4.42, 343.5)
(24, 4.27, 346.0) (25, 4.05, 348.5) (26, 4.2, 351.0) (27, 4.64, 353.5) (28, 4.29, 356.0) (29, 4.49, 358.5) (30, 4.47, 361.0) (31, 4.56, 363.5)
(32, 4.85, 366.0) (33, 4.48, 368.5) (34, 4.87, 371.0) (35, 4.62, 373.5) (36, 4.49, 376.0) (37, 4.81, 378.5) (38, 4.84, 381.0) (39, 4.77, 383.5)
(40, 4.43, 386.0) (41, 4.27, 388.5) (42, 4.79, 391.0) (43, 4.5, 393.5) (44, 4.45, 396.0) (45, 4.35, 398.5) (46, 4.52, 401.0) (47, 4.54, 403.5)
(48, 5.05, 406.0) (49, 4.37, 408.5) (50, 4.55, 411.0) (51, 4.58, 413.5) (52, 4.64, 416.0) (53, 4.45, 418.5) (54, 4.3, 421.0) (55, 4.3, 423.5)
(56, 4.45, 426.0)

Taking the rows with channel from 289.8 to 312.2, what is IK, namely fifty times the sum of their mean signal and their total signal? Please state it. 2132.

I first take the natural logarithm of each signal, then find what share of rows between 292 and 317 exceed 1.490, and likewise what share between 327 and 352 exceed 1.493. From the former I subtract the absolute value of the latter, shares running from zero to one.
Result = 0.20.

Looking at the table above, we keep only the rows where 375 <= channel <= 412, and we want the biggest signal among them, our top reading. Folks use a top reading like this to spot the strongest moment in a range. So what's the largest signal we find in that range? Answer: 5.05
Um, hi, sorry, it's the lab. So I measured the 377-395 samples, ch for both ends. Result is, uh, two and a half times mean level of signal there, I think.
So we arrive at 11.6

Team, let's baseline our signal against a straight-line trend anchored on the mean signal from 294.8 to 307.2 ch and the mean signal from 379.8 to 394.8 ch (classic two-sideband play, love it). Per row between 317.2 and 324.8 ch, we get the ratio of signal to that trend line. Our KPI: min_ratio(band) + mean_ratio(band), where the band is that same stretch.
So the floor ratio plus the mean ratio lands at 1.87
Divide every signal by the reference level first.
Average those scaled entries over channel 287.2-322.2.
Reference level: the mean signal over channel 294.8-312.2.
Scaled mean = 1.00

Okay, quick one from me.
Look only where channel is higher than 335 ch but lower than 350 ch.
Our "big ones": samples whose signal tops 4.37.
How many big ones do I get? 2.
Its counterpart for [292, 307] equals 1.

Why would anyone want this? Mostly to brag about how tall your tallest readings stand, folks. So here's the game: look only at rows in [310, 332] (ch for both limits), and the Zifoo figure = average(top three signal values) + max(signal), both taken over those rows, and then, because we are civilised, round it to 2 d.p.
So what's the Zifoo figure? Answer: 8.86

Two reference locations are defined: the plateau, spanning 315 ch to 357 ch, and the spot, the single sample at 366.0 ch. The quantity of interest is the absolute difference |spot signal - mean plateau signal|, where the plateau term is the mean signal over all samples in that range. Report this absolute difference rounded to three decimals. 0.646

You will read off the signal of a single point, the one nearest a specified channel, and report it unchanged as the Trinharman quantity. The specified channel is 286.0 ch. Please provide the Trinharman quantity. 4.27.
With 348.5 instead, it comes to 4.05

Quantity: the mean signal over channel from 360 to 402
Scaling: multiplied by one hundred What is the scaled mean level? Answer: 459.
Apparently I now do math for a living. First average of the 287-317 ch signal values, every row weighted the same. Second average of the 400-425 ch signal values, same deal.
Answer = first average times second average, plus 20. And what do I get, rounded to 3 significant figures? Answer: 39.4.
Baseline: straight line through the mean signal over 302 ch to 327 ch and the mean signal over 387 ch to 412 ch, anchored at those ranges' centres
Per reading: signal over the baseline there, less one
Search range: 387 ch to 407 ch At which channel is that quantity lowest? 388.5 ch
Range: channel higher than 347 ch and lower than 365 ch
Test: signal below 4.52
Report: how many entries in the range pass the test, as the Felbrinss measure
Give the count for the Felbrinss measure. 5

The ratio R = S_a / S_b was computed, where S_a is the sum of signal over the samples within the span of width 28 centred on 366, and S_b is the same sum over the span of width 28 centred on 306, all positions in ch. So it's 1.08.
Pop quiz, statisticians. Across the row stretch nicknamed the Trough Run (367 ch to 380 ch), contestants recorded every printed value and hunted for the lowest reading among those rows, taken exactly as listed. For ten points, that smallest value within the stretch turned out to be 4.48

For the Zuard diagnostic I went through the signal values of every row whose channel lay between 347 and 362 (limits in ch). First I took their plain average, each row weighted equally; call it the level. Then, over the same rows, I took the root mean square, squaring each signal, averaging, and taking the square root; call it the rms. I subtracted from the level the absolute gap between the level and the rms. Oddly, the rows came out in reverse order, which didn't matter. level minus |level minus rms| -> 4.35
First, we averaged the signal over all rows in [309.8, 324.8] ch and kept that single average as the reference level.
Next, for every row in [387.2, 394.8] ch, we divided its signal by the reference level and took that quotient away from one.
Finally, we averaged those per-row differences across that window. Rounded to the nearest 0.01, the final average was -0.07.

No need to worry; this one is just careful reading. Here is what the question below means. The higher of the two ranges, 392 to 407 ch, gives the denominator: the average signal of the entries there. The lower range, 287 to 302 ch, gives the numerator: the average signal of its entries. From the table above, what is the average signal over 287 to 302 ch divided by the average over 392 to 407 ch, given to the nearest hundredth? 0.93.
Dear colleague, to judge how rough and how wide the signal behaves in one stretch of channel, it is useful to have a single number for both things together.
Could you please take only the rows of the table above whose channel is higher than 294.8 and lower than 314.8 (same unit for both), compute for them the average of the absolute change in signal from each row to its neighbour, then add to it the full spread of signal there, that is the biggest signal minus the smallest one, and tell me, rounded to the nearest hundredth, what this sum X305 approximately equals 0.56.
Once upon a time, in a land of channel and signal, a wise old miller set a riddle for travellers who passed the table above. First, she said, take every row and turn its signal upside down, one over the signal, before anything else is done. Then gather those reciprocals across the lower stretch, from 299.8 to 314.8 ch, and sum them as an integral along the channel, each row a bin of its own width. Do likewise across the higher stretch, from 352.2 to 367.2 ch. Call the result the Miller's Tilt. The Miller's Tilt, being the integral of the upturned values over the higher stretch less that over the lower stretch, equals -0.19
